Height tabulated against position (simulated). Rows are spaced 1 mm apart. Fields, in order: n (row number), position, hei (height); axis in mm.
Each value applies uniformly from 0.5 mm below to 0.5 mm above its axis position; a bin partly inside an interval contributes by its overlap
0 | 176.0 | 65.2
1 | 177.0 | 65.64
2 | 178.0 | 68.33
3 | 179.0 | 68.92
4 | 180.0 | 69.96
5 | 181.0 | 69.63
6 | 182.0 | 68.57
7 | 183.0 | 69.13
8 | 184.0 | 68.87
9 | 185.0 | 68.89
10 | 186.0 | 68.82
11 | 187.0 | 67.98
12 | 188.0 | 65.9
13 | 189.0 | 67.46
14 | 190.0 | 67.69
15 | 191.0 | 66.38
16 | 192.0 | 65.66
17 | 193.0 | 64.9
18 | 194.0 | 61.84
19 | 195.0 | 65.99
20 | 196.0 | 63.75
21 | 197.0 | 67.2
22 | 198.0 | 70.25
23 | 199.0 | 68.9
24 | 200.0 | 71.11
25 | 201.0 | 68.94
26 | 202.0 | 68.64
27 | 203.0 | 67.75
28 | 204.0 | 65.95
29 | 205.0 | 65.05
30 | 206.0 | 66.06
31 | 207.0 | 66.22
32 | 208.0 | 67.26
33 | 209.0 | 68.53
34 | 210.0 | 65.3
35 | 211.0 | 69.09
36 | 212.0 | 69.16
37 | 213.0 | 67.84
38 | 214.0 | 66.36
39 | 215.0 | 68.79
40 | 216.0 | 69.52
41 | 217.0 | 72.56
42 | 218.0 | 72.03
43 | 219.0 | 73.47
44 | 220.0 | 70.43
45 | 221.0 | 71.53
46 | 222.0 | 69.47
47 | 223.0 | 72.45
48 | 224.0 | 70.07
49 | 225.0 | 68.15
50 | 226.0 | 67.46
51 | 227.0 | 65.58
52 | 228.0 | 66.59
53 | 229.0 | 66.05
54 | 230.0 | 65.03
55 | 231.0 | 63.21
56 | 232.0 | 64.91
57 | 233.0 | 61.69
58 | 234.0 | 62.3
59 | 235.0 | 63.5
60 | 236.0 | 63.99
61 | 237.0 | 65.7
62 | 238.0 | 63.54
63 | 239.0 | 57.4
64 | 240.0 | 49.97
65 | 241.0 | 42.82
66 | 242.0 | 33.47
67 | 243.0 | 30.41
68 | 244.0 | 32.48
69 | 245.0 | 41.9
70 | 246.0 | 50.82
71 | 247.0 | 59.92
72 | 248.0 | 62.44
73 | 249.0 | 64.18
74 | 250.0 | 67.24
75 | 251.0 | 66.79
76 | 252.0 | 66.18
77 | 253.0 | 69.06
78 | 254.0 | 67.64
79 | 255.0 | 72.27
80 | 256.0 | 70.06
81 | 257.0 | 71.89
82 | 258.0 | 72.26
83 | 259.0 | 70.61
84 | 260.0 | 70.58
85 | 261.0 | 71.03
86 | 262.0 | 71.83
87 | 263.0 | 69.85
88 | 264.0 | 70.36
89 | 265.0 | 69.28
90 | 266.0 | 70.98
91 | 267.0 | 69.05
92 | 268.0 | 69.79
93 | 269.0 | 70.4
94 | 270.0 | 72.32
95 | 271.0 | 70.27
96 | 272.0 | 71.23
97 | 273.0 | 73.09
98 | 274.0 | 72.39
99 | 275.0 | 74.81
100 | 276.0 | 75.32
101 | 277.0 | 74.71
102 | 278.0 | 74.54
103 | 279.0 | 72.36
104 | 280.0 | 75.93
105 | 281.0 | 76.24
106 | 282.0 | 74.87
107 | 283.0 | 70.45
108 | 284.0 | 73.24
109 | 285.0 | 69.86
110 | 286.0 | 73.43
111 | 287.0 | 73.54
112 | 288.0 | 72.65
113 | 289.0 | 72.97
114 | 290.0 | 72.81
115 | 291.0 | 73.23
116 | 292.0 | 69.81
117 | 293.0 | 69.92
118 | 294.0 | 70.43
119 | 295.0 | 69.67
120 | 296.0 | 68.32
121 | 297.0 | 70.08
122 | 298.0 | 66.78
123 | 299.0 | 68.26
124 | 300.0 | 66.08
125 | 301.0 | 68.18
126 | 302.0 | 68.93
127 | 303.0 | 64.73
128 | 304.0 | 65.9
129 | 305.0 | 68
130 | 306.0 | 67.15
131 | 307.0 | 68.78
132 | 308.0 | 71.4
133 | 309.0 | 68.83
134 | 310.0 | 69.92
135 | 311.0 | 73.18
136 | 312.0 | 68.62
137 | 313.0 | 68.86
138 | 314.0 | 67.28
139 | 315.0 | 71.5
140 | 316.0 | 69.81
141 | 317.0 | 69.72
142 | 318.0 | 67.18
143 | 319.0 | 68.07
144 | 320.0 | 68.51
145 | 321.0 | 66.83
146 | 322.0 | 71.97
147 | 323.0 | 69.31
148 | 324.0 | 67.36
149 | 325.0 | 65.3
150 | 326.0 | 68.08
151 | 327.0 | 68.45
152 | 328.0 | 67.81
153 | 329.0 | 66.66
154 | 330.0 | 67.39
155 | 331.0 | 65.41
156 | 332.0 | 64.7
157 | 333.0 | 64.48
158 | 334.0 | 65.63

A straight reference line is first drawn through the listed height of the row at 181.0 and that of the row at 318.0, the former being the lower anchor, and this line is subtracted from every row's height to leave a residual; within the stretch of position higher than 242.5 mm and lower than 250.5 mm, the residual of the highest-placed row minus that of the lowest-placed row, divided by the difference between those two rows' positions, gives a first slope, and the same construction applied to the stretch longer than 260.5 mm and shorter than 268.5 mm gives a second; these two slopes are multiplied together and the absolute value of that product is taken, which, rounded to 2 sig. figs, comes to 0.84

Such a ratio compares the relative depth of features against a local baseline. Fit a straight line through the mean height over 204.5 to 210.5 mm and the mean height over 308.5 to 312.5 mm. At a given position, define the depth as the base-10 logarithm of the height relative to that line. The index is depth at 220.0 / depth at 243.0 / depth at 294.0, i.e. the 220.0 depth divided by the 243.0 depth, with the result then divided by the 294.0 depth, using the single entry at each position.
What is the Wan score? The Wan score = -12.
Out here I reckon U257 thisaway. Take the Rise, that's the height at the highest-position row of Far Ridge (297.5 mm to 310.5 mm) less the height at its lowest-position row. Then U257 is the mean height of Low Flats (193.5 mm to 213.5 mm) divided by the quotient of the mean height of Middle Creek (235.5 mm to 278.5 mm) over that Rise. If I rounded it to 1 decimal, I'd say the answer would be 3.3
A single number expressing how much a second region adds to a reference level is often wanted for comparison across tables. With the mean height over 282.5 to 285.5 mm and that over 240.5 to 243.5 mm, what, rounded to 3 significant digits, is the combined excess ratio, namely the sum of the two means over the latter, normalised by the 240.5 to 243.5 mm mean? 3.00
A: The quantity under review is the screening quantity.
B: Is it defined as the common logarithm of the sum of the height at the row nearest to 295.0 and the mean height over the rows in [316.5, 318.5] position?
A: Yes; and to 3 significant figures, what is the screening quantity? 2.14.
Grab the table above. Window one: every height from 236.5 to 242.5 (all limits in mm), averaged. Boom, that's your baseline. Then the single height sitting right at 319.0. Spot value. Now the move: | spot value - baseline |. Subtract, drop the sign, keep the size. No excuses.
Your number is 16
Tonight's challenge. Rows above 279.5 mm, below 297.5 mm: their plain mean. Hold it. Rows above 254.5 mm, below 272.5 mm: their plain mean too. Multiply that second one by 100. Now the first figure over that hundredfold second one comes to 0.0102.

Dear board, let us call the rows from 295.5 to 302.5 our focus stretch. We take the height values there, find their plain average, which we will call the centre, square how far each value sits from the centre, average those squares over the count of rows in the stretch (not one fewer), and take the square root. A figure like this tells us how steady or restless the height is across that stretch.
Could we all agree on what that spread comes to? 1.23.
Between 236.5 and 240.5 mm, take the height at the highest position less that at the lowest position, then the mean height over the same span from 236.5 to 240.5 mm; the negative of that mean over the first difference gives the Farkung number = 4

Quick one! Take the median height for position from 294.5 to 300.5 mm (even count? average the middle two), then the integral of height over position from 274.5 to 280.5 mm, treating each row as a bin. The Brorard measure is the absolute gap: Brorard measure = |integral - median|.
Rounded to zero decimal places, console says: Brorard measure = 379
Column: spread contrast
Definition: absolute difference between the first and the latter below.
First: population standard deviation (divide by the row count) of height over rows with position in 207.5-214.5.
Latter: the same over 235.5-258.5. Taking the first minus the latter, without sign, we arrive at 12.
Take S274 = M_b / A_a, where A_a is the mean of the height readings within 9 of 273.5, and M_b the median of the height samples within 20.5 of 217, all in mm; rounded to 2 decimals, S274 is 0.93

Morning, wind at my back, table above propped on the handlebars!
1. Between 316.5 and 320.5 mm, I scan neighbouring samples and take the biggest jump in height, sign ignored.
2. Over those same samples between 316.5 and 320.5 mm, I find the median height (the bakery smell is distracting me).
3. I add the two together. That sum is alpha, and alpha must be 71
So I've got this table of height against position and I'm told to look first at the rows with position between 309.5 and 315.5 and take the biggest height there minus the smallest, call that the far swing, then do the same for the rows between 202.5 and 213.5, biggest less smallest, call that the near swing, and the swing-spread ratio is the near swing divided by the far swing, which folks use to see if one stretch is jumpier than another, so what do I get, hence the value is 1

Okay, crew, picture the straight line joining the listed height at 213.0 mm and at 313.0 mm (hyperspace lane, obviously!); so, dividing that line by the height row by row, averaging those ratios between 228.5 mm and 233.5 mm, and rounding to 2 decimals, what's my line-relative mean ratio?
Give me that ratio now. 1.06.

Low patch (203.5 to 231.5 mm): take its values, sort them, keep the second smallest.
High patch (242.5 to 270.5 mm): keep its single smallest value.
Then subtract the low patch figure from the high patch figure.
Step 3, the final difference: -35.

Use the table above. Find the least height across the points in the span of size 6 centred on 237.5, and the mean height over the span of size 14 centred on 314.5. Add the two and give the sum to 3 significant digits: 119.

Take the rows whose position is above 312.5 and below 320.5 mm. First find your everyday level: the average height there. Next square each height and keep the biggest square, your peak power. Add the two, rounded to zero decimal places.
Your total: 5181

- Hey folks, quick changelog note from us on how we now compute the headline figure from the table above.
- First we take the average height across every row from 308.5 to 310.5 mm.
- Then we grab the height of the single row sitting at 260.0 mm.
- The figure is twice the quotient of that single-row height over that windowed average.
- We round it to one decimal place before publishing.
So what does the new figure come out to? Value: 2.0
